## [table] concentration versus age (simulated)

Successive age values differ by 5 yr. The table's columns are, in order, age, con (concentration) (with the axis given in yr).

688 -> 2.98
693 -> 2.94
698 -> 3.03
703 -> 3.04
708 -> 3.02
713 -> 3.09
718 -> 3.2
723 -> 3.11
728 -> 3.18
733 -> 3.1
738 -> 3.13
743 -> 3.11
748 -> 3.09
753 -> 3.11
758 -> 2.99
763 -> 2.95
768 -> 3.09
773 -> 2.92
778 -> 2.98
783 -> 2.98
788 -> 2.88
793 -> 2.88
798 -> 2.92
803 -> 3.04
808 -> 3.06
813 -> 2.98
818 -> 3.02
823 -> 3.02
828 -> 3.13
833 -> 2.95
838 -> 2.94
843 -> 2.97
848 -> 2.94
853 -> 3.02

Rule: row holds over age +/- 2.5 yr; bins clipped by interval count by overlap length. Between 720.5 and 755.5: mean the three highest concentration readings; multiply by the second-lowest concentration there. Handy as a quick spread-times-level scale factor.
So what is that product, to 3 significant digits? 9.73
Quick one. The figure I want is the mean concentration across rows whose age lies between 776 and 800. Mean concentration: 2.93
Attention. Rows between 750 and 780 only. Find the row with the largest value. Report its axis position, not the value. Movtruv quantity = 753 yr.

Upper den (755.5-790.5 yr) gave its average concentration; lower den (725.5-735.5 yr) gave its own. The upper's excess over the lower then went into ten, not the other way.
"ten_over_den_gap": -59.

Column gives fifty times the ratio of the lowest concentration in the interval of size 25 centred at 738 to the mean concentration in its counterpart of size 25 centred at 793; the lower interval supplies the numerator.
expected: 52.6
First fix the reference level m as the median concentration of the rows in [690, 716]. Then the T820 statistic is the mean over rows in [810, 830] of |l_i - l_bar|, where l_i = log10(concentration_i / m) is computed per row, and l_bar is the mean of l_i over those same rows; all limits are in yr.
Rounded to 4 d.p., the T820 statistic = 0.0066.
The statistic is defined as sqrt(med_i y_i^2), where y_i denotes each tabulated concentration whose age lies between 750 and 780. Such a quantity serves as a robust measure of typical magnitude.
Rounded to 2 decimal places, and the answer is 2.99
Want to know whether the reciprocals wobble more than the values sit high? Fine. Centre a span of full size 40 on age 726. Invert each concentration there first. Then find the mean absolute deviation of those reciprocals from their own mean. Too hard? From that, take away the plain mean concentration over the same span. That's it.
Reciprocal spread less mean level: -3.11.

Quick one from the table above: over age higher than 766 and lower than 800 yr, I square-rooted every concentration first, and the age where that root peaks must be 768 yr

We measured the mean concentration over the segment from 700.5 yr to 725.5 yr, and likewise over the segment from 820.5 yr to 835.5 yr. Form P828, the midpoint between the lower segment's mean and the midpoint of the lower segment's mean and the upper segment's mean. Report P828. 3.08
